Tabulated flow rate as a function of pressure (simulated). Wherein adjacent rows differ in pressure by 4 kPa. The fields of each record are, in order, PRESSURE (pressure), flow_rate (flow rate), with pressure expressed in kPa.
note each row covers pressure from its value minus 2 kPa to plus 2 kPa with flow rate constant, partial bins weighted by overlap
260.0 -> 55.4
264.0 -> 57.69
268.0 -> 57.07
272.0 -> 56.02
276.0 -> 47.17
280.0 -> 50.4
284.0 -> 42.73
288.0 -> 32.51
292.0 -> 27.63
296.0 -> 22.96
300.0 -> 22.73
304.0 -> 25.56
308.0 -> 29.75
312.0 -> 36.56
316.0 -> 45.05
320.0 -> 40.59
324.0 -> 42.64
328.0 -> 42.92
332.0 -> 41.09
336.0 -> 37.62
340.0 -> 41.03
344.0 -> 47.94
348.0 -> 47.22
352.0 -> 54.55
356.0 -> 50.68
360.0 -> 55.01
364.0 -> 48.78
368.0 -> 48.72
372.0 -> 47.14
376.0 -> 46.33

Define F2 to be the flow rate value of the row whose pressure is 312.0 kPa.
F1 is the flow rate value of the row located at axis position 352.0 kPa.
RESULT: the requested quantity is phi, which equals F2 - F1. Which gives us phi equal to -18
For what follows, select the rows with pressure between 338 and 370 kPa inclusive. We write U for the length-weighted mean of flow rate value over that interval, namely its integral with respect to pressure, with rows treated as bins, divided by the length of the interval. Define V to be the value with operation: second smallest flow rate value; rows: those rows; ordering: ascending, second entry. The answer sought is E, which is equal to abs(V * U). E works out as 2325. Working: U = 49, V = 47.22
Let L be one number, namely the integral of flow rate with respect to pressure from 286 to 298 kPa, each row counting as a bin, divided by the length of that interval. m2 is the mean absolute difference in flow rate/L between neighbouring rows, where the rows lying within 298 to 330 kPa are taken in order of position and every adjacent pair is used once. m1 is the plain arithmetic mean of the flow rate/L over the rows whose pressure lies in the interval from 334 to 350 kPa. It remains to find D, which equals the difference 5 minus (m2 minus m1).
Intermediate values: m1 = 1.6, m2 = 0.15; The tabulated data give 6.4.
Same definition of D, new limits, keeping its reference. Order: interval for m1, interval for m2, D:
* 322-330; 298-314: 6.4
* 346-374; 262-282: 6.7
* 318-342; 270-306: 6.3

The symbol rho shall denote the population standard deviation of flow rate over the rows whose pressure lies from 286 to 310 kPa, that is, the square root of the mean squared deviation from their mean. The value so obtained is 3.5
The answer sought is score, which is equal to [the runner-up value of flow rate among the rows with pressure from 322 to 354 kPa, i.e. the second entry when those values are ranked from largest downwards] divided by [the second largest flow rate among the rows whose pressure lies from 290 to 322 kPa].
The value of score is 1.18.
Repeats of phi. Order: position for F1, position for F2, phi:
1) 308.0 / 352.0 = 25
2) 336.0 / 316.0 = 7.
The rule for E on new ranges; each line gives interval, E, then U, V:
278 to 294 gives 1246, 38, 32.51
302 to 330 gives 1118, 38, 29.75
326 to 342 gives 1668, 41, 41.03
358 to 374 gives 2432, 50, 48.72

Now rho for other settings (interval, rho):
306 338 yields 4.5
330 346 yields 3.7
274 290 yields 6.7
